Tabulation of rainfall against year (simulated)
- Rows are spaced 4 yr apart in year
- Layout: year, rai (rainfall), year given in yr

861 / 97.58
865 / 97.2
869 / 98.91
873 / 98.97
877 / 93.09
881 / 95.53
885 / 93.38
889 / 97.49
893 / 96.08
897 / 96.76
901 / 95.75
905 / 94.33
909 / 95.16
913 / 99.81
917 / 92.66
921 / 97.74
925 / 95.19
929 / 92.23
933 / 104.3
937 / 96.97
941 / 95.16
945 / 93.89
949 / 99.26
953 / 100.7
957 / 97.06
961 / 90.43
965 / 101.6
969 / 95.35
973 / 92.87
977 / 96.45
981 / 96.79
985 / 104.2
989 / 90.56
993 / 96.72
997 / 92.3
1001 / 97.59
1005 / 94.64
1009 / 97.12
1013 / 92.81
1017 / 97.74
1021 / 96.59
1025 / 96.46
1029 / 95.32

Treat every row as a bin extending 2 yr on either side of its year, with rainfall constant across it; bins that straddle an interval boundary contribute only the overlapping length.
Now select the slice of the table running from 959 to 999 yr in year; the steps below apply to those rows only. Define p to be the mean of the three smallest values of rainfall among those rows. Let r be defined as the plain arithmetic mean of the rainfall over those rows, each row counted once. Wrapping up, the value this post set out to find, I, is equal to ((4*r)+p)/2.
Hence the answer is 237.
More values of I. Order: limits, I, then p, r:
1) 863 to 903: 240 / 94.0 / 96.3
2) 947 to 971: 242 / 94.3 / 97.4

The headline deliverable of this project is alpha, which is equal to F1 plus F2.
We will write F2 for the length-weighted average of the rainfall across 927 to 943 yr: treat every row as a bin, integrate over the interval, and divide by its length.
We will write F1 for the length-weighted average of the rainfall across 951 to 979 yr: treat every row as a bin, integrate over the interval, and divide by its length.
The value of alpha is 194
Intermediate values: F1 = 96.4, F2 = 97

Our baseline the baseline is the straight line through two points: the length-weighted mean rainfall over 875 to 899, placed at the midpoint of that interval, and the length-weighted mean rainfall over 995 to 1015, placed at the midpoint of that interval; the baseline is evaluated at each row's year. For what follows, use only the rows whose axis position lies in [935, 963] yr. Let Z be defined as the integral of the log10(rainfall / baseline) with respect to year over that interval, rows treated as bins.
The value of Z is 0.131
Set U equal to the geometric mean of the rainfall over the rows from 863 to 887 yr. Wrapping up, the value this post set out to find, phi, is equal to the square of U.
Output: 9245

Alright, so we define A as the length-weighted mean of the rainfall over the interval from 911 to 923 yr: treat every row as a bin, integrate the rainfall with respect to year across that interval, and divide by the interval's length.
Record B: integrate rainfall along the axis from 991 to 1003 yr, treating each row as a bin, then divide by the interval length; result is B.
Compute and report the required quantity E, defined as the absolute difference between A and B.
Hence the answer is 1.2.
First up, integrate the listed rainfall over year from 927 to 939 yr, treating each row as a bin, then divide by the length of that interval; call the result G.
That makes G 97.8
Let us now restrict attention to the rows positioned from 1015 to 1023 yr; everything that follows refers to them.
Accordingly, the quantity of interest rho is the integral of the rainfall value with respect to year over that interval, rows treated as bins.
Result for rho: 777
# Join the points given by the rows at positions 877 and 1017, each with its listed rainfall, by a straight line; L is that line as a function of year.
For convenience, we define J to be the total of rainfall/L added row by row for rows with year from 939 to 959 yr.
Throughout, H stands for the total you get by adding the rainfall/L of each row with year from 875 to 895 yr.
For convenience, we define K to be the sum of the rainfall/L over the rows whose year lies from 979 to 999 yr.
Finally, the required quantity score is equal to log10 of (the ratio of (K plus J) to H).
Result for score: 0.295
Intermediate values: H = 5.09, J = 5.09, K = 4.96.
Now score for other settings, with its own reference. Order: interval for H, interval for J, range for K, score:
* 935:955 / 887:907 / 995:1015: 0.293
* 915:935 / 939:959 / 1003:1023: 0.293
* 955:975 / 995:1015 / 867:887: 0.305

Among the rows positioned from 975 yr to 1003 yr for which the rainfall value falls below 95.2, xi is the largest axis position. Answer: 997 yr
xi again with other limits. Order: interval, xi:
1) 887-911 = 909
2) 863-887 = 885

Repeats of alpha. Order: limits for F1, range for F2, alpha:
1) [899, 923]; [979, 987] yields 196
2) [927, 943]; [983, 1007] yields 193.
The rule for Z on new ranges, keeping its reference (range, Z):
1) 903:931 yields 0.001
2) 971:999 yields 0.081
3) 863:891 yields 0.115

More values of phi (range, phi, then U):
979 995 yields 9399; 96.9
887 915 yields 9306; 96.5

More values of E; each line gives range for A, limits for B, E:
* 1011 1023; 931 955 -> 2.7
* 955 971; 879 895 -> 0.5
